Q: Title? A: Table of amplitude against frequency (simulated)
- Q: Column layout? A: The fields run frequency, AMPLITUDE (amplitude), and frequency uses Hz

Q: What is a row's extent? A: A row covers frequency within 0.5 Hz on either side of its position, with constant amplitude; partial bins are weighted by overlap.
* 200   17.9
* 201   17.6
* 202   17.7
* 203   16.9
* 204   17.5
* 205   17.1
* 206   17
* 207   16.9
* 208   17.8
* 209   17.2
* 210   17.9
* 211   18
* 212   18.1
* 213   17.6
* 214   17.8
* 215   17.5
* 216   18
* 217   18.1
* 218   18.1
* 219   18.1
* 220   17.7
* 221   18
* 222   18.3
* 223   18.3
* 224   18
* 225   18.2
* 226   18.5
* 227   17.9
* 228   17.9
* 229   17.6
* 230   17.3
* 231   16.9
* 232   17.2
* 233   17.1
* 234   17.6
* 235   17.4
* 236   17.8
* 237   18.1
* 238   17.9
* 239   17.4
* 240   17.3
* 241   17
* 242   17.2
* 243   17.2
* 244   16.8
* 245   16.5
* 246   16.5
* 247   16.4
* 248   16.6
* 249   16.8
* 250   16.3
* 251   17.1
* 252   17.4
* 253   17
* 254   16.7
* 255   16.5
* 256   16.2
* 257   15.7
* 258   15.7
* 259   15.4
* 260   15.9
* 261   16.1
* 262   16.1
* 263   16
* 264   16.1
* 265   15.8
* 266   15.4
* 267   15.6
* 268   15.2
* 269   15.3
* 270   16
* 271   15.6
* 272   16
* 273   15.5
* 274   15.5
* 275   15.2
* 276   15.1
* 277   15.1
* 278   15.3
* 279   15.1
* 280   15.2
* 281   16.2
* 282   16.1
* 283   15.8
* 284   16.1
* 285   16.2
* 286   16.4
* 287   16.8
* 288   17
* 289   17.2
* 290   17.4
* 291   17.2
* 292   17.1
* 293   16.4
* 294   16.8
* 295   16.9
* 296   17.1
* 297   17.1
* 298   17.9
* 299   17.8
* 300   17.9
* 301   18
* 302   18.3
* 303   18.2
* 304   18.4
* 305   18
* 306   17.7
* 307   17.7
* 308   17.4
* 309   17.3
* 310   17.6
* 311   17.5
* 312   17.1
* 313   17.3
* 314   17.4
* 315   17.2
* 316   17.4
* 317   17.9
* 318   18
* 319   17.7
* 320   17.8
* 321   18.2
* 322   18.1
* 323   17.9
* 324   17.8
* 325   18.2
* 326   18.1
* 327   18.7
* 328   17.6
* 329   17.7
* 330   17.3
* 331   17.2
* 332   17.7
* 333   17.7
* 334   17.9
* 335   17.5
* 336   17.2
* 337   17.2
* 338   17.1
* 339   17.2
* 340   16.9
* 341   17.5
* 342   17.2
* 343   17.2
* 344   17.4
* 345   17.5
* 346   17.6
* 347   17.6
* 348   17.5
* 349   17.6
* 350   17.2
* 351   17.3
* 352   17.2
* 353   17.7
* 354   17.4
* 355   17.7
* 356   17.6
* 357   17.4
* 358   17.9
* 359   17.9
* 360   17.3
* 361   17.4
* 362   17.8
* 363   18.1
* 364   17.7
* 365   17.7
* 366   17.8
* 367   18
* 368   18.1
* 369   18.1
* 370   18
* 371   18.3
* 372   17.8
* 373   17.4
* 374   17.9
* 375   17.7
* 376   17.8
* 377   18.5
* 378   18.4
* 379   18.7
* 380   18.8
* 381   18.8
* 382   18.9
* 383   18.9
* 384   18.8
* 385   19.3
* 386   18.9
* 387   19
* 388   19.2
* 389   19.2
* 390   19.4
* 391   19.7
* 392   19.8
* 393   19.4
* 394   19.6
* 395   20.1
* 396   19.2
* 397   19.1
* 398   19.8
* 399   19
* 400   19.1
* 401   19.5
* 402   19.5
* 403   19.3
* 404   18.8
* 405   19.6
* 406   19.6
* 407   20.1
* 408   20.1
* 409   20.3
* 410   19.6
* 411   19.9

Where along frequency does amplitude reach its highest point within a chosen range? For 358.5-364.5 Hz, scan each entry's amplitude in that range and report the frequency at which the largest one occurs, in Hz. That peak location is 363 Hz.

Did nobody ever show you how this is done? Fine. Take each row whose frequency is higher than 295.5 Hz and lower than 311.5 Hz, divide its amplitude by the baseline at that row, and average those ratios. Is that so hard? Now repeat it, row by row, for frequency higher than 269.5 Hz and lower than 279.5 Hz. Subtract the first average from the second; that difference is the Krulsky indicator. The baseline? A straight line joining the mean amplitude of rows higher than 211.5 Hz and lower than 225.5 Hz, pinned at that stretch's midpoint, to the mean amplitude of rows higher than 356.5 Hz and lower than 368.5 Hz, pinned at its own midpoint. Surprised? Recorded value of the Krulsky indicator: -0.13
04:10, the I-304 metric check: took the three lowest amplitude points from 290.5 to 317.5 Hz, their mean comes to 16.7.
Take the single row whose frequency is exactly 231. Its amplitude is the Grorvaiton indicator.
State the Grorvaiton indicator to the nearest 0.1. 16.9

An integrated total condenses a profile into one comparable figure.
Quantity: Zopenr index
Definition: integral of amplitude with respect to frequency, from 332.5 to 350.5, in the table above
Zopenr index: 313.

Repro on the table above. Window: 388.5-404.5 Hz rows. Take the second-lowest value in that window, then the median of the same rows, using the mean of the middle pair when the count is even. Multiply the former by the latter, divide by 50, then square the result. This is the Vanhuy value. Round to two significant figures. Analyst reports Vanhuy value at 54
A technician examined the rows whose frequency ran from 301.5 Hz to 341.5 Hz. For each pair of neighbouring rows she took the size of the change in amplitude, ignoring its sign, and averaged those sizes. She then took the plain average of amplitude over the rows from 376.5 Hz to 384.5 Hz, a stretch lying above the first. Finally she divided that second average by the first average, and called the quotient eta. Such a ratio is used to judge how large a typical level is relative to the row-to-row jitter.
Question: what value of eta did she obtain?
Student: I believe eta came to 73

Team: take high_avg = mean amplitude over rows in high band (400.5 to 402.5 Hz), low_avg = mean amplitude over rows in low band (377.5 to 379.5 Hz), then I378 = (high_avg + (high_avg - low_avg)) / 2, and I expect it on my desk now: 10.2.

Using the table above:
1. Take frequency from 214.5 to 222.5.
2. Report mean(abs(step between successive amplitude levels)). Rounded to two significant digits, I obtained 0.23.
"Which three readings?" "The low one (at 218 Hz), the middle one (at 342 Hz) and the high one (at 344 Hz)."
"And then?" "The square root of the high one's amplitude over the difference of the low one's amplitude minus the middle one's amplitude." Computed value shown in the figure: 4.4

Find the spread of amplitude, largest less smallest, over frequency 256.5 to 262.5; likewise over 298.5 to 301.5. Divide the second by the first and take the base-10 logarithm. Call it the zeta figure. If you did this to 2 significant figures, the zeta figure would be -0.54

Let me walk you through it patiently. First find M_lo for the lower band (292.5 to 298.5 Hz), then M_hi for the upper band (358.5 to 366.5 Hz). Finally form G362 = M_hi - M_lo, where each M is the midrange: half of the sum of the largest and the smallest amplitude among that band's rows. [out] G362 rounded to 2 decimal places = 0.55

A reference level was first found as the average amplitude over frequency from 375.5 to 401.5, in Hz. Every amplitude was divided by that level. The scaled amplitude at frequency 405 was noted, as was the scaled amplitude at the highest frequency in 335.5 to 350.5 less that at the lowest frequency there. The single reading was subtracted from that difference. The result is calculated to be -1.03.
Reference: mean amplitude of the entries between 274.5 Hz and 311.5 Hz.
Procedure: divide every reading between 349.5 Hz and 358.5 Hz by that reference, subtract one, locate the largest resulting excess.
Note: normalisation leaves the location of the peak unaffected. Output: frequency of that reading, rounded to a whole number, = 358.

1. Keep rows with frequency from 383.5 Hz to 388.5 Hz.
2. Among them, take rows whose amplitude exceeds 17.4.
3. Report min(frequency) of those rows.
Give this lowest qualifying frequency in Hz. 384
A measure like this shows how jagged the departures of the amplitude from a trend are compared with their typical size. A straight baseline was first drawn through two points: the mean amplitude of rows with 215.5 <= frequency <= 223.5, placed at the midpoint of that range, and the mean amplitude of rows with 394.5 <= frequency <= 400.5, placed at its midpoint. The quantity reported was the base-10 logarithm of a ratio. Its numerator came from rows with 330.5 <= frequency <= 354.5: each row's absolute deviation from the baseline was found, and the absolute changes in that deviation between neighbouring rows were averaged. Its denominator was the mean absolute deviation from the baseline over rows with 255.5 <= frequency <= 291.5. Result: -1.1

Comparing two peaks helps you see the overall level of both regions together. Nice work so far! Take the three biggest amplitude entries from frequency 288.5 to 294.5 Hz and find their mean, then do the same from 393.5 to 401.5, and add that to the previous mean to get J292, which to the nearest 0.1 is 37.1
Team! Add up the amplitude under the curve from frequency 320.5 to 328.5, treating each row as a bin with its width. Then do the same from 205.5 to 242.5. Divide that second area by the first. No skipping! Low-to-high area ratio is 4.53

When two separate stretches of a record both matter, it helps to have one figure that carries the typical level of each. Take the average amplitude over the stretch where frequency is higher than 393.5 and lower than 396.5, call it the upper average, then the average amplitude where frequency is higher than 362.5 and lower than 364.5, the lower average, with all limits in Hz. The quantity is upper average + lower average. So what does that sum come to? 37.5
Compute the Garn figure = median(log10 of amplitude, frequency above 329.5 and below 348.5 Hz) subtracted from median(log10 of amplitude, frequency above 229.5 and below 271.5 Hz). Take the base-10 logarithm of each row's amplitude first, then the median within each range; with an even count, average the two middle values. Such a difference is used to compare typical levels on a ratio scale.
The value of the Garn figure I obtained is -0.022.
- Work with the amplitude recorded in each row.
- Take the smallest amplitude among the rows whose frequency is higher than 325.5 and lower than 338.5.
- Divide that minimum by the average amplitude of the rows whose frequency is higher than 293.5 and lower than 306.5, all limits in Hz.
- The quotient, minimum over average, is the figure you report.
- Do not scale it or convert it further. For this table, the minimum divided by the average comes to 0.97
